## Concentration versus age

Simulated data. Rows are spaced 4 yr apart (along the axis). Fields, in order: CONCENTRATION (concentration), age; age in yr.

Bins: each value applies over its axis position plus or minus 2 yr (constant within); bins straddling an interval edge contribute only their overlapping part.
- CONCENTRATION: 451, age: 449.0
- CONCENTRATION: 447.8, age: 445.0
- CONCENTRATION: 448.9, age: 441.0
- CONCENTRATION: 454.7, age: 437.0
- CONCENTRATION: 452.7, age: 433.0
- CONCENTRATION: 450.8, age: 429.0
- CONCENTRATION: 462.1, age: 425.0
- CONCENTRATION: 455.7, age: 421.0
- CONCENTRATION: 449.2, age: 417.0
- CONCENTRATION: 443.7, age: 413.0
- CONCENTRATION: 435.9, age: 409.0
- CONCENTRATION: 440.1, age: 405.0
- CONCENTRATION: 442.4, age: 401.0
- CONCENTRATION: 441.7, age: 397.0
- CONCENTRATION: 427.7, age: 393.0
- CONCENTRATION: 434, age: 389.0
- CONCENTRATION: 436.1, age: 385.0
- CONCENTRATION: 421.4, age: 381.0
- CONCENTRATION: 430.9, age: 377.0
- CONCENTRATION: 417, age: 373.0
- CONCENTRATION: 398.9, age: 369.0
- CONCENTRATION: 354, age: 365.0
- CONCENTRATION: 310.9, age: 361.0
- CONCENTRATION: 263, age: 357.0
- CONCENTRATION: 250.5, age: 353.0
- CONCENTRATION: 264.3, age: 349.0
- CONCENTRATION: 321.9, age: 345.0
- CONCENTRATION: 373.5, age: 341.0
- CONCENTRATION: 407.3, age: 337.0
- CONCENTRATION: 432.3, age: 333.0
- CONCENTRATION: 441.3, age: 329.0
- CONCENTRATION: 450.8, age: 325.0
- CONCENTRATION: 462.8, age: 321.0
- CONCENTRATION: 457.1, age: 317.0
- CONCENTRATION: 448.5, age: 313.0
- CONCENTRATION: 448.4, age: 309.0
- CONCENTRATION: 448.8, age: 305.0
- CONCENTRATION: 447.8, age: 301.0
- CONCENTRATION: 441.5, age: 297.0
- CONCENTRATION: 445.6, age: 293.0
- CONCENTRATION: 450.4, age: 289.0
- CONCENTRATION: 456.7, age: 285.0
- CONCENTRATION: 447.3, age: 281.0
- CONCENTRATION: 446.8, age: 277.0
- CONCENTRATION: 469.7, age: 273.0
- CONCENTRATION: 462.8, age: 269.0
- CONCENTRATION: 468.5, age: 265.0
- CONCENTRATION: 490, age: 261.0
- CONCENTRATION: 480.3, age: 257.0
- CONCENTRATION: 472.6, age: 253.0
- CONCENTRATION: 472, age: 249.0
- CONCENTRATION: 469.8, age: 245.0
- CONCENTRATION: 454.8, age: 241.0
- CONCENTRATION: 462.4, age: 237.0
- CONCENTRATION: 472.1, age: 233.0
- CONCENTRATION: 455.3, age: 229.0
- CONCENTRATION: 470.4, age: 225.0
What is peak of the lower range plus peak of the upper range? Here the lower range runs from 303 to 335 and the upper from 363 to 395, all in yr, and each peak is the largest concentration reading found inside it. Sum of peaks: 899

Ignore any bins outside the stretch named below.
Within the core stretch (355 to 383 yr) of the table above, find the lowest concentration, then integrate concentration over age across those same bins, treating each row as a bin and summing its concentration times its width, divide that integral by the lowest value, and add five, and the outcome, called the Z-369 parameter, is 44.48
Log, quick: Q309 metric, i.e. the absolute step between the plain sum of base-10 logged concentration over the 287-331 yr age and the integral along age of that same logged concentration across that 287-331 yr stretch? 87.5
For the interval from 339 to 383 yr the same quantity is 83.5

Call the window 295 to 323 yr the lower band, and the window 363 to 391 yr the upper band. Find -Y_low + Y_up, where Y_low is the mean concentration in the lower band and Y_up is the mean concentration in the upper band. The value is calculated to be -38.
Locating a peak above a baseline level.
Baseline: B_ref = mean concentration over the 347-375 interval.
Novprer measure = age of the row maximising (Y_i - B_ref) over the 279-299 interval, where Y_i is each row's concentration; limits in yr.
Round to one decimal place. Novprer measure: 285.0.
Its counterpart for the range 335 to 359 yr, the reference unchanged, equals 337.0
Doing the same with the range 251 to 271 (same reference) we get 261.0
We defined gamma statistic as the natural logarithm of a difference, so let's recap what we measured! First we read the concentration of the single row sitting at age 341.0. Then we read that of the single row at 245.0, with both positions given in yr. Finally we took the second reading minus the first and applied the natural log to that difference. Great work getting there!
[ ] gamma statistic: 4.6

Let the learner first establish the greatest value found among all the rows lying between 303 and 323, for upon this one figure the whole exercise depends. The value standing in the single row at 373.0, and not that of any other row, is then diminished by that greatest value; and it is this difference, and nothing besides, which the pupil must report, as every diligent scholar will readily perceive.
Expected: -46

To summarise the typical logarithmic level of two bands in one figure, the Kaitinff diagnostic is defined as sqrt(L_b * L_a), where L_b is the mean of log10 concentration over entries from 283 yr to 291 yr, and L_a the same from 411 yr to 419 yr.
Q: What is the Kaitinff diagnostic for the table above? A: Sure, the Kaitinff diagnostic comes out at 2.65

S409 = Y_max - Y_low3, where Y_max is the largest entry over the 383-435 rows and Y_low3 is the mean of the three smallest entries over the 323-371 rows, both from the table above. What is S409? 203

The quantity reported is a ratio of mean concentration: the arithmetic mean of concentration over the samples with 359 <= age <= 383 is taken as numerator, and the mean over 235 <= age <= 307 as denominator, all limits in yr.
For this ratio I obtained 0.84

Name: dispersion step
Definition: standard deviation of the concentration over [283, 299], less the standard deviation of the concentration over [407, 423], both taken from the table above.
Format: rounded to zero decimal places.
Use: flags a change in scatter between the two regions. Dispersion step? -2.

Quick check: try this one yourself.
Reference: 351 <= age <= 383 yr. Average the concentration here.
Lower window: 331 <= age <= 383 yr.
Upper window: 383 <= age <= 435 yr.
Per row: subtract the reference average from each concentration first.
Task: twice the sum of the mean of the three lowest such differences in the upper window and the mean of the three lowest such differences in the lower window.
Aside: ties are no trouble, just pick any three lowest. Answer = -40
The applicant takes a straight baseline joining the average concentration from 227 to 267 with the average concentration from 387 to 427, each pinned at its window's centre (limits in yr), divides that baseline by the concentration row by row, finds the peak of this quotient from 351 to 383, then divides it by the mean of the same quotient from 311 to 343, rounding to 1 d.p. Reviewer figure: 1.7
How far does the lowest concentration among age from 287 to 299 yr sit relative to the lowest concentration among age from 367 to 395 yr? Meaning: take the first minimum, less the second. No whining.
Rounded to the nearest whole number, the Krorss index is 43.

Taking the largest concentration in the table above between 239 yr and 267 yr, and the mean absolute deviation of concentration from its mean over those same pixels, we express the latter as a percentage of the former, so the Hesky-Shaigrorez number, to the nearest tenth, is 1.5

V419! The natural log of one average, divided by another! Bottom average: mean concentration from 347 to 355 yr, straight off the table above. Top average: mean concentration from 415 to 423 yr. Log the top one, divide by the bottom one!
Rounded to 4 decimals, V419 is 0.0238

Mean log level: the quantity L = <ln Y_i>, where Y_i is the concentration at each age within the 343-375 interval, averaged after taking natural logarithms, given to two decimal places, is 5.76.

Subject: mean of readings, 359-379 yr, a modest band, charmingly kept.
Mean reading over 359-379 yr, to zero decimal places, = 382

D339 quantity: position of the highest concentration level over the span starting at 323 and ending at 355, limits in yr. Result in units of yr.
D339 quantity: 325.0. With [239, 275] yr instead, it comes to 261.0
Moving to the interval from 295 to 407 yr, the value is 321.0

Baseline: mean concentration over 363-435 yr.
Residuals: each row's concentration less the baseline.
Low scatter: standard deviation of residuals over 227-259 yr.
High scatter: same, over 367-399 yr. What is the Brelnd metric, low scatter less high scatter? -4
